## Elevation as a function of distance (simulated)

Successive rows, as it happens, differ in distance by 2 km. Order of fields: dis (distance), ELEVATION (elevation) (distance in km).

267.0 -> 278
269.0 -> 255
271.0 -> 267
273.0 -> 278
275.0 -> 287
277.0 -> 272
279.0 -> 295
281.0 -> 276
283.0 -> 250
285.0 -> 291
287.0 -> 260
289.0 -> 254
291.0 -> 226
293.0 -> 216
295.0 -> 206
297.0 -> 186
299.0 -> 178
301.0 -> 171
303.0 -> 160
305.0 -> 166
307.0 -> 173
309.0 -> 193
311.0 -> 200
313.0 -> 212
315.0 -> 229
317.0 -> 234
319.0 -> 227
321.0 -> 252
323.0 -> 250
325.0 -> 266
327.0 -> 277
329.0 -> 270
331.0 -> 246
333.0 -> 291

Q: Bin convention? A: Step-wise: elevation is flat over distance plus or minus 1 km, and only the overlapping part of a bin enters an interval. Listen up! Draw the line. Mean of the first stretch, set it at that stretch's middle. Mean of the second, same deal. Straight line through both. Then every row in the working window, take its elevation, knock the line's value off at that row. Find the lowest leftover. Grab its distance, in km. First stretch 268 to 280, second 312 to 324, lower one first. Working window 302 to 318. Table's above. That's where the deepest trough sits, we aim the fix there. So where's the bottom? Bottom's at 303.0 km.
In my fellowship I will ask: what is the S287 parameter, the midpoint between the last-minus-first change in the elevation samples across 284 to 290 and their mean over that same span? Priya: 116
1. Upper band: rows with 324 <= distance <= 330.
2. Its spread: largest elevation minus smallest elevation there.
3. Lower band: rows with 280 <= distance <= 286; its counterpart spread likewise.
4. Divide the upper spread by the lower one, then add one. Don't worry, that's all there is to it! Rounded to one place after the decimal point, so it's 1.3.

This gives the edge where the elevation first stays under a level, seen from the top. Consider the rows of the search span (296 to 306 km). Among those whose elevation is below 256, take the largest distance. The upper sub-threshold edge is 305.0 km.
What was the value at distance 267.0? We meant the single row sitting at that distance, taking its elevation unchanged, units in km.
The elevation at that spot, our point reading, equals 278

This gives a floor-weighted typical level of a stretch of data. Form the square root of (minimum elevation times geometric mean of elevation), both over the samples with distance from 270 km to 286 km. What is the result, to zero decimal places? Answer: 263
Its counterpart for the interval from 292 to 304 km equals 172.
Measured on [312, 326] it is 225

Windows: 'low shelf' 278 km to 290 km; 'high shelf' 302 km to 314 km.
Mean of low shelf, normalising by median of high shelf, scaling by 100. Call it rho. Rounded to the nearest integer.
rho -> 148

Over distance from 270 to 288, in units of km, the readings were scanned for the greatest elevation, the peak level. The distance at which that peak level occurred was 279.0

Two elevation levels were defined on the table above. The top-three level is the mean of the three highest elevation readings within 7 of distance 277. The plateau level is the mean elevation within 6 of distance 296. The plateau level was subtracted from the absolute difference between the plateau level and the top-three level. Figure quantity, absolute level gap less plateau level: -108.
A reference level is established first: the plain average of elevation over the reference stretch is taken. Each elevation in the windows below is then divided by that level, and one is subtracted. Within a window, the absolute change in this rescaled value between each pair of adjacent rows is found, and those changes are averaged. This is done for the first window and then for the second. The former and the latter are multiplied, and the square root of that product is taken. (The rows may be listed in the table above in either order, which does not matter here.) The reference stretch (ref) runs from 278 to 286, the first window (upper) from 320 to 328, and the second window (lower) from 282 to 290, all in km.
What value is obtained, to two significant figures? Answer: 0.057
